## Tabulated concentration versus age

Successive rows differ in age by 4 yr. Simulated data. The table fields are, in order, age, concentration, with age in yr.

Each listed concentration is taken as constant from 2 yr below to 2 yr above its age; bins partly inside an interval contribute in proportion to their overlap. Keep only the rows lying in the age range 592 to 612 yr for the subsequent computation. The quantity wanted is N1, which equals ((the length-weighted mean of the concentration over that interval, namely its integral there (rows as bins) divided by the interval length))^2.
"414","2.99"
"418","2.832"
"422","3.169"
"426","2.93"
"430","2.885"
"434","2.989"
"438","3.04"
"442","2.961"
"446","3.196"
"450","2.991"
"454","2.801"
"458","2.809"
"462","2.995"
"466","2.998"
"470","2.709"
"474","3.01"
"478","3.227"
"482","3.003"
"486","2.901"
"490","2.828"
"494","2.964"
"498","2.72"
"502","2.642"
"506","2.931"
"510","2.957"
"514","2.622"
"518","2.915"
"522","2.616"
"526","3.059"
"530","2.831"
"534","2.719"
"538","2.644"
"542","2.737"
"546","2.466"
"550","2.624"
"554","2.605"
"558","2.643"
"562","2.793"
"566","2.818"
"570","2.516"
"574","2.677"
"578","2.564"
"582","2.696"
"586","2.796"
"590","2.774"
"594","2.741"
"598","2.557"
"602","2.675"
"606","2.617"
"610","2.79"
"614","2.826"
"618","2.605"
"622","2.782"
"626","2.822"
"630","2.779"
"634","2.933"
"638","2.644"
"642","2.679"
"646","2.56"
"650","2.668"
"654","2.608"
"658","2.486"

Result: 7.2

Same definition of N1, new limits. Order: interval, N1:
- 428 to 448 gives 9.1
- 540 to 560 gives 6.8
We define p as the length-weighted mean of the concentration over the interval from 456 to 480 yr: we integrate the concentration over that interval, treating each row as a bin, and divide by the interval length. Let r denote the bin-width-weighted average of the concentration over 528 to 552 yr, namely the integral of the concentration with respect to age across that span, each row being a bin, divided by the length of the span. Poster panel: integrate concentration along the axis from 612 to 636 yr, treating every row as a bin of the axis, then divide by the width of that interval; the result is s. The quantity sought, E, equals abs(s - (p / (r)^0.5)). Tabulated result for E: 0.98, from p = 2.958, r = 2.67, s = 2.79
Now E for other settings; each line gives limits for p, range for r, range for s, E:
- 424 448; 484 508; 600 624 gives 0.93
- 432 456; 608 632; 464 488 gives 1.17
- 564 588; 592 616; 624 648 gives 1.11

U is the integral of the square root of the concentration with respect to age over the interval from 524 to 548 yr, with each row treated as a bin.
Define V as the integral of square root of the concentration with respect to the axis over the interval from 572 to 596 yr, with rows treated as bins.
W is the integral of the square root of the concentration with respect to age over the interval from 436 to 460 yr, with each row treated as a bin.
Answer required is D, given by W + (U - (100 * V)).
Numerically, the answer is -3868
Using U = 39.7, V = 39.5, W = 41.3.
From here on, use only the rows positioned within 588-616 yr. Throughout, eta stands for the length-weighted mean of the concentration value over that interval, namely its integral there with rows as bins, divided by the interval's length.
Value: 2.71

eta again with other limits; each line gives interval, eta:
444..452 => 3.09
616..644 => 2.75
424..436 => 2.93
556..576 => 2.69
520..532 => 2.84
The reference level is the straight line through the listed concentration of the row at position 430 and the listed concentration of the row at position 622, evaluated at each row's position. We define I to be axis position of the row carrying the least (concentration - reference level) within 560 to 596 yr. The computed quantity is 570 yr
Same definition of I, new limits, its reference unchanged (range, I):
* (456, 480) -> 470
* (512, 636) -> 546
